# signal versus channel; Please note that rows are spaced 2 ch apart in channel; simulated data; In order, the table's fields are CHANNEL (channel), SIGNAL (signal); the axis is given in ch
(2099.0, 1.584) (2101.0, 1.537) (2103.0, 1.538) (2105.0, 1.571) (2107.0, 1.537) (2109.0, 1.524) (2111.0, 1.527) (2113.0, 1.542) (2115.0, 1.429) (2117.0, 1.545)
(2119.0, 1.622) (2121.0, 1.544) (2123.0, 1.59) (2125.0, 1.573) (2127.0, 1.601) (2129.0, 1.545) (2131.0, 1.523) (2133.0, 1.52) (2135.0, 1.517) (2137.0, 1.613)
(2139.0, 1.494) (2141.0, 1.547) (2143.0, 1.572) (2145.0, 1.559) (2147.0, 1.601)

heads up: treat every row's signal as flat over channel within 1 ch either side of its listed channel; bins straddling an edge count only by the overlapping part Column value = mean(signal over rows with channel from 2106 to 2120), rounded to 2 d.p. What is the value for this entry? 1.53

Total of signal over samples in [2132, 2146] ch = 10.8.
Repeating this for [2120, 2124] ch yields 3.1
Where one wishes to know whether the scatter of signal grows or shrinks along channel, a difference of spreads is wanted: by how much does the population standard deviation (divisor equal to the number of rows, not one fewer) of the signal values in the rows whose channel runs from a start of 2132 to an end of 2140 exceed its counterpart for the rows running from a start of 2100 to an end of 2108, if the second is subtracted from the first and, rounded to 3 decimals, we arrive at 0.031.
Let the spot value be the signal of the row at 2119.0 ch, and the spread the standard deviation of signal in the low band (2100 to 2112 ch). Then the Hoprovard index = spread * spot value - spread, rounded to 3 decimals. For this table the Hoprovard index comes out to 0.010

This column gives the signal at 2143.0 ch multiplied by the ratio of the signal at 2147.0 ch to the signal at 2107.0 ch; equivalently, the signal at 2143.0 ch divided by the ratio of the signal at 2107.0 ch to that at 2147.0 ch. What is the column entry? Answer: 1.64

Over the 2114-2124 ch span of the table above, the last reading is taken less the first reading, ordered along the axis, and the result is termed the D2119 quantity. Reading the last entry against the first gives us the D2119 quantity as 0.161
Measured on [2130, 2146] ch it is 0.036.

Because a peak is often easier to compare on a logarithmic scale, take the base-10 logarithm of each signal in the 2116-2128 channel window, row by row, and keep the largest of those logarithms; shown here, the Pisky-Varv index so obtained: 0.210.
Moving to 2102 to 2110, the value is 0.196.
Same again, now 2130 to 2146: 0.208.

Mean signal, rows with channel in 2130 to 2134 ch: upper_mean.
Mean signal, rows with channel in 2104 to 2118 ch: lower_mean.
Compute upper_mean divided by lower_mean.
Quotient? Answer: 1.00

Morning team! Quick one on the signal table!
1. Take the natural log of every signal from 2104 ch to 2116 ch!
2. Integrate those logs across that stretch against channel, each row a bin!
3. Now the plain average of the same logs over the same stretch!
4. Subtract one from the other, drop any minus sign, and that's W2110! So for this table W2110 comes 4.61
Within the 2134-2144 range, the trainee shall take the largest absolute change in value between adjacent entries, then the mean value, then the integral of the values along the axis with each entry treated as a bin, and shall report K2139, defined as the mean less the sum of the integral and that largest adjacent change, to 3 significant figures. -14.1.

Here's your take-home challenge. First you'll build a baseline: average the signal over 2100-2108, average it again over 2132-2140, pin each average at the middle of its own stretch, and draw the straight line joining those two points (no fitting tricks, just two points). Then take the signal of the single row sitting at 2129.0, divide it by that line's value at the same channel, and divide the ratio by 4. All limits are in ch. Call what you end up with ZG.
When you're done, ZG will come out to 0.251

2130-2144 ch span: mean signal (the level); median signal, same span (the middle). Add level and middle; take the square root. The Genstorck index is 1.75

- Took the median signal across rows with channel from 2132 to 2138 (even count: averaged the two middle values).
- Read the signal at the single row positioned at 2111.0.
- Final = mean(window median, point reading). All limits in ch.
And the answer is 1.52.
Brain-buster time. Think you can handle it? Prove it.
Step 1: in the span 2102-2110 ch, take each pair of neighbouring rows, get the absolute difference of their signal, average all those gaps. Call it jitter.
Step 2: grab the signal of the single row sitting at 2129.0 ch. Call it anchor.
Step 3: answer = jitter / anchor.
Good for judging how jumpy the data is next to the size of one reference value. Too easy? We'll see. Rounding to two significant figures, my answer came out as 0.017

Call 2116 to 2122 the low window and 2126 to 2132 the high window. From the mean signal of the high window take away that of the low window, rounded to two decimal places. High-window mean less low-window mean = -0.01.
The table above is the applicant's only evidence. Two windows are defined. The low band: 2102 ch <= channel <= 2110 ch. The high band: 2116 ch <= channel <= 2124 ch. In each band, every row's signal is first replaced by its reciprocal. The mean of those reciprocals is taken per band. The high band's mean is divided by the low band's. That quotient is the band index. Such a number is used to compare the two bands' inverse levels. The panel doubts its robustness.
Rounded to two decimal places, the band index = 0.98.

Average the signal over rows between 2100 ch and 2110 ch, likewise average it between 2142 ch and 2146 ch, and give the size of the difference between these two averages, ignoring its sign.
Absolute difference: 0.024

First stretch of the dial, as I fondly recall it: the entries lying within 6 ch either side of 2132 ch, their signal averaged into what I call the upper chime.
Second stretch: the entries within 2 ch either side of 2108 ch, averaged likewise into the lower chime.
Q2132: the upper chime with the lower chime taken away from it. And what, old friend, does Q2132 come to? 0.023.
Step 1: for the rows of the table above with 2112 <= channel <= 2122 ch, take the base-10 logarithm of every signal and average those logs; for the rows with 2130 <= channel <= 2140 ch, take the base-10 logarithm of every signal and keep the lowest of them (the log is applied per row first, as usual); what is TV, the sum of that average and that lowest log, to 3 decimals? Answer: 0.360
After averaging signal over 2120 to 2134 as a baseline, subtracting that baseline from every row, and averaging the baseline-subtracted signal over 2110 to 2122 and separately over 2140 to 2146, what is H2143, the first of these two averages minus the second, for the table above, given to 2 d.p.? -0.02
